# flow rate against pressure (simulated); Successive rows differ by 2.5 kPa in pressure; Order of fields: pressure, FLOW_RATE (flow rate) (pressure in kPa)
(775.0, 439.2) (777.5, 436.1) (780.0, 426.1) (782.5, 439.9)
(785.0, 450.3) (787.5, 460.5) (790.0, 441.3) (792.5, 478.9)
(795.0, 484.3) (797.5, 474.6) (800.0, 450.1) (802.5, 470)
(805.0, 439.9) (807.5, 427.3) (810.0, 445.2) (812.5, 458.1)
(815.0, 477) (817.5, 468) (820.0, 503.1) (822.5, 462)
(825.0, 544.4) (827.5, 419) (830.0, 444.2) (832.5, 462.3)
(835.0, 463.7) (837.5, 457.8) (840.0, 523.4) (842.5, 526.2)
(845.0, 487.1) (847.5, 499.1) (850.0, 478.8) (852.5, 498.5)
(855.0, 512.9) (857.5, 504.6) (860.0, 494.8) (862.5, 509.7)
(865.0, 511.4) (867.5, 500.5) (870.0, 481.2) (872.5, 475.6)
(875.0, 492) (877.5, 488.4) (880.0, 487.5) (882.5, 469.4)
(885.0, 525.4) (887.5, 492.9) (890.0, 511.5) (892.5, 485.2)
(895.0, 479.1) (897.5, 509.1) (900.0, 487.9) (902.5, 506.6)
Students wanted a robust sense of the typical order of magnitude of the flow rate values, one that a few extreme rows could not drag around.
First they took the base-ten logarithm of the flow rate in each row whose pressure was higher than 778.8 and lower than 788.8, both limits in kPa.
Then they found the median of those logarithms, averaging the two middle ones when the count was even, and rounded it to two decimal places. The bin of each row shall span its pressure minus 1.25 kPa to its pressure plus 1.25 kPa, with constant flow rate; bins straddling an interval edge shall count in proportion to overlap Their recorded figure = 2.65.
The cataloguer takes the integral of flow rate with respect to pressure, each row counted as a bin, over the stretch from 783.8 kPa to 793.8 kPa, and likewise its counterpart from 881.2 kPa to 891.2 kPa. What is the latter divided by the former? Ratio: 1.09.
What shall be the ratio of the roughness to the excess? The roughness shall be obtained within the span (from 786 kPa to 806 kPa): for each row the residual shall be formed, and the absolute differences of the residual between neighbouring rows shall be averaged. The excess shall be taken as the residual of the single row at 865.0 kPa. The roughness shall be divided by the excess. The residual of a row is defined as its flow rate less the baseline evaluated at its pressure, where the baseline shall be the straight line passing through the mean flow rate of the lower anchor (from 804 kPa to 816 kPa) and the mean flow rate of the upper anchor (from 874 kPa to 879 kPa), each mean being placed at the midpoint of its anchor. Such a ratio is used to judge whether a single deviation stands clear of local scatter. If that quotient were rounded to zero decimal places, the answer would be 1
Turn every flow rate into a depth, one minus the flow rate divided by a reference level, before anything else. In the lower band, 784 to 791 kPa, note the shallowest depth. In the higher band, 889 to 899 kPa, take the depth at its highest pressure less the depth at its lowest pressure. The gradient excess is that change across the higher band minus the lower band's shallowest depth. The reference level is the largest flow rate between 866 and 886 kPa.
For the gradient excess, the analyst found -0.119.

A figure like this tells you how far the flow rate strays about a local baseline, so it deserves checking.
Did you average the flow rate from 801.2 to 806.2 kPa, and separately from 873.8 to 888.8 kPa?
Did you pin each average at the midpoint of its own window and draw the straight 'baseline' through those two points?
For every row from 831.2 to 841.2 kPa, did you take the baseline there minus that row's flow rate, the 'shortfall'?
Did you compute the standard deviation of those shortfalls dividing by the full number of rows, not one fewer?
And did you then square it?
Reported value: 677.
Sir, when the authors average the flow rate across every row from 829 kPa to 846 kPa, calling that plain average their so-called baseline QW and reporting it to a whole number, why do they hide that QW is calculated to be 481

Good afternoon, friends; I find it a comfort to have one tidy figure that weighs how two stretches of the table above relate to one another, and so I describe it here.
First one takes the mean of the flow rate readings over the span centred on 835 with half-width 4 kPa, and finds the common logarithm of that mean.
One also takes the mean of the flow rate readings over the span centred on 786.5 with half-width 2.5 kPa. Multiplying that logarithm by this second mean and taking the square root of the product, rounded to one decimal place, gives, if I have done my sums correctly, 34.8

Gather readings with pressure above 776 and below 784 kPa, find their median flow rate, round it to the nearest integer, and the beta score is 436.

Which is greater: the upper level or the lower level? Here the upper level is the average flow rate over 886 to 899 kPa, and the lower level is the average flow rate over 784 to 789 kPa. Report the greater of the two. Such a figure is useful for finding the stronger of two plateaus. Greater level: 496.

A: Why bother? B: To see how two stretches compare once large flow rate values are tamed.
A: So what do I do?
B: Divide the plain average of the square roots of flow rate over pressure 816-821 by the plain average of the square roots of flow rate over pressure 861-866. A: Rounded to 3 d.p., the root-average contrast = 0.975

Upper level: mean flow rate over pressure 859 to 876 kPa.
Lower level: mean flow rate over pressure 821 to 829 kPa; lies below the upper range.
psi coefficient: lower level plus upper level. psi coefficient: 970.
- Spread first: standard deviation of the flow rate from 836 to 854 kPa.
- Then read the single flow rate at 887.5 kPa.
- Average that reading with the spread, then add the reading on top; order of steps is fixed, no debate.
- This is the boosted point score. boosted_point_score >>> 751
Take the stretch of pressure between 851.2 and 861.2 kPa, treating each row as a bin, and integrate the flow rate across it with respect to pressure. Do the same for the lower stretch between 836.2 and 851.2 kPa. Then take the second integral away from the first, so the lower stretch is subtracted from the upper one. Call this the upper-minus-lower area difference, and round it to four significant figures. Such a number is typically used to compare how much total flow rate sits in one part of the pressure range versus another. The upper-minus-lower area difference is -2404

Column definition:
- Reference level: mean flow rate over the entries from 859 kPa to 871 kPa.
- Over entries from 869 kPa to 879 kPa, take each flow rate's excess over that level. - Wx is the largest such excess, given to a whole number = -8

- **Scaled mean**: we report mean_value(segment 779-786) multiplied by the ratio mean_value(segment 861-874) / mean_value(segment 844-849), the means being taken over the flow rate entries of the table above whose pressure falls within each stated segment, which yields 441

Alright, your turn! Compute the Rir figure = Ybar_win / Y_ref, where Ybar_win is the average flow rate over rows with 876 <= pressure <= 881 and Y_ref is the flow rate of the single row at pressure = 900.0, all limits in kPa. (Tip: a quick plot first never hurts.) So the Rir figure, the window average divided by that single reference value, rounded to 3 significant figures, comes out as 1.00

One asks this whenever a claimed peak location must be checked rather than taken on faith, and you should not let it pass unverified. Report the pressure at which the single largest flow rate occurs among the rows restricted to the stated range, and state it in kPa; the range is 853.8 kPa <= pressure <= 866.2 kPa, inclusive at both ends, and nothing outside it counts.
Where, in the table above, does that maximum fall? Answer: 855.0 kPa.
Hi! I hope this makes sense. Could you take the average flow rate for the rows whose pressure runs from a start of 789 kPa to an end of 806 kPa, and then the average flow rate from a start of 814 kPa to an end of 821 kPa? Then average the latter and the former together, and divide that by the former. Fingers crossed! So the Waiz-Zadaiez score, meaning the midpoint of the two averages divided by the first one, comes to 1.02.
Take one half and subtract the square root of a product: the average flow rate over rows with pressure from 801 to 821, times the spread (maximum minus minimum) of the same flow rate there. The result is -186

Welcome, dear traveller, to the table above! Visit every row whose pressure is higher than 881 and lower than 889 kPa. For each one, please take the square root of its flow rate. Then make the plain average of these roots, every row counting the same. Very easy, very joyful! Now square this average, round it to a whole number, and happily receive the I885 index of 496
